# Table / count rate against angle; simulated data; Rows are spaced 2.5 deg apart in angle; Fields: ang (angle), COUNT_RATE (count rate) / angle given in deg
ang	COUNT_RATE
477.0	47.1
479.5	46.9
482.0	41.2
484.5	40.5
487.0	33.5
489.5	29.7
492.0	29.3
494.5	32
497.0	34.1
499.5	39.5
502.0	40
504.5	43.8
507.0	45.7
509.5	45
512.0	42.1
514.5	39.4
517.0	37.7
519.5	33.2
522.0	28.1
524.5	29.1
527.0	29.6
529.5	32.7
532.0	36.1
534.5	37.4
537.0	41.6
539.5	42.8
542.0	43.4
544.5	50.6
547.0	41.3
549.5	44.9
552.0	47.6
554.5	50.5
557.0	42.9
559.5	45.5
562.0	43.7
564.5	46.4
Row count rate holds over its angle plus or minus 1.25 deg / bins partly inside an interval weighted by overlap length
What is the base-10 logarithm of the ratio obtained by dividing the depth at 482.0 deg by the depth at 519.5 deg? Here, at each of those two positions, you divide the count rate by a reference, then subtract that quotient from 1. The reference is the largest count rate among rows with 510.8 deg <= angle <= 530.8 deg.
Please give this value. -1.0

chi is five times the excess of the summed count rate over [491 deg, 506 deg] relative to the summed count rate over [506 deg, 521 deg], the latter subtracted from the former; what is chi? -122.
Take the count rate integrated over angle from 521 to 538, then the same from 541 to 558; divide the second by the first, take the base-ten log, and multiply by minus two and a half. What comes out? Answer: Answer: -0.34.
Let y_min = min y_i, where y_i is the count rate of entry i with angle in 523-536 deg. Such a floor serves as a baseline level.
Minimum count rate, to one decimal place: 29.1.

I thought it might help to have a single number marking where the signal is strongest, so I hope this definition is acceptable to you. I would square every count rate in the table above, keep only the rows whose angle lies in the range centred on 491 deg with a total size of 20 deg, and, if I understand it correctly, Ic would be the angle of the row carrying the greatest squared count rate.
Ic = 482.0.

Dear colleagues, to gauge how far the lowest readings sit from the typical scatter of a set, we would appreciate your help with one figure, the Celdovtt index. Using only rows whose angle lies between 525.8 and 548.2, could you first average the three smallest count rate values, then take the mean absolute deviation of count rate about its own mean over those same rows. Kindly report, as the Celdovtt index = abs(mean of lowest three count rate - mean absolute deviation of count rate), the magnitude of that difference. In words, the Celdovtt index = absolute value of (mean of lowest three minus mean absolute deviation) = 28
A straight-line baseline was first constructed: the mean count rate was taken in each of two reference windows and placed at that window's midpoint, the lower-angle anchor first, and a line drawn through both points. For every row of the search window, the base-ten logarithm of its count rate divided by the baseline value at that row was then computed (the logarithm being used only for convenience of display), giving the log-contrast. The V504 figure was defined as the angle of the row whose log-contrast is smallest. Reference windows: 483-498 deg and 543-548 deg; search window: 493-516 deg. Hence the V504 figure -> 494.5 deg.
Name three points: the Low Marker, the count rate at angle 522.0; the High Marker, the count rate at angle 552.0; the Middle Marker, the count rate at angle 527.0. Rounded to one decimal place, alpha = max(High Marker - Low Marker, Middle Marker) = 29.6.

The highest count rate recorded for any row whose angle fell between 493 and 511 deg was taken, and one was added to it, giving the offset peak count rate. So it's 47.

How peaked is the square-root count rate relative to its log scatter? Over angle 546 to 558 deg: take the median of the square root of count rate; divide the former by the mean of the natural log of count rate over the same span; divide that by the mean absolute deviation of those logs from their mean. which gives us 28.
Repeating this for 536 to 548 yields 30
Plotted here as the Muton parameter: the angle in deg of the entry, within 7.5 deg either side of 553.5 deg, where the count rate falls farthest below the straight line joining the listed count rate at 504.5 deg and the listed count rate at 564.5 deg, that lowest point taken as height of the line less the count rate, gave 547.0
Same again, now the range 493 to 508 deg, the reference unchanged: 494.5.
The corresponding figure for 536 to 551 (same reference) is 547.0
